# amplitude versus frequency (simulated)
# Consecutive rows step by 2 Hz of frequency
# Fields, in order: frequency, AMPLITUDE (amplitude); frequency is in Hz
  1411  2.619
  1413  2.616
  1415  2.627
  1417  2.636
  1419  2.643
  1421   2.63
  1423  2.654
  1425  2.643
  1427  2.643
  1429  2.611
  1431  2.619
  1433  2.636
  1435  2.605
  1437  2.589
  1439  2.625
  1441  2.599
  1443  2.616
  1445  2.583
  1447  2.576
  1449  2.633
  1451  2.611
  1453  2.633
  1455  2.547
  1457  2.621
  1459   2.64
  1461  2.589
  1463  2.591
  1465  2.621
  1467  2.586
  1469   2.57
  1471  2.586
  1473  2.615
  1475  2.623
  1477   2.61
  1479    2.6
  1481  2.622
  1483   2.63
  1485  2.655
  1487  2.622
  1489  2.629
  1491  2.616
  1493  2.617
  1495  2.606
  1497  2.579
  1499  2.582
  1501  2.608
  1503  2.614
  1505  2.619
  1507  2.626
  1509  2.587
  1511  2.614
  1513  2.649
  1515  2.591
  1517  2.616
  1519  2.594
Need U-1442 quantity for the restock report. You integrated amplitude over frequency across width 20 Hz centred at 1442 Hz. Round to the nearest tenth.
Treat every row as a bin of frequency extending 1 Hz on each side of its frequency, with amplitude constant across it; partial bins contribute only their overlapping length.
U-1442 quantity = 52.1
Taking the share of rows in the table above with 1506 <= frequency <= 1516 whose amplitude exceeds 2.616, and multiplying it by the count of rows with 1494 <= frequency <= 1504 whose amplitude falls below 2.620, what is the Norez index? 2.0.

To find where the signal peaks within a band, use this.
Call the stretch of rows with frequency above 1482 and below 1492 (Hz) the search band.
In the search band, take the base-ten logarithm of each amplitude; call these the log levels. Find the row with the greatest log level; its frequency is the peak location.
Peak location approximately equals 1485 Hz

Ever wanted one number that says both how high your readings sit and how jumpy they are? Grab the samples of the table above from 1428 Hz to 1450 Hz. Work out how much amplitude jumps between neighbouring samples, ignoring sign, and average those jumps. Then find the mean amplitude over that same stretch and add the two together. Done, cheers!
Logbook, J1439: 2.633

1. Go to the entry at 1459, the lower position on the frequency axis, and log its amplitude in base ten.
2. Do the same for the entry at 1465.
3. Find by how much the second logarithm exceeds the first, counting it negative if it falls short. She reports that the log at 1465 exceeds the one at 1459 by -0.003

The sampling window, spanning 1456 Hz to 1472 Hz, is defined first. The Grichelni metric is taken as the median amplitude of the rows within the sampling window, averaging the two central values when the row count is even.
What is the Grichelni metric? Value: 2.59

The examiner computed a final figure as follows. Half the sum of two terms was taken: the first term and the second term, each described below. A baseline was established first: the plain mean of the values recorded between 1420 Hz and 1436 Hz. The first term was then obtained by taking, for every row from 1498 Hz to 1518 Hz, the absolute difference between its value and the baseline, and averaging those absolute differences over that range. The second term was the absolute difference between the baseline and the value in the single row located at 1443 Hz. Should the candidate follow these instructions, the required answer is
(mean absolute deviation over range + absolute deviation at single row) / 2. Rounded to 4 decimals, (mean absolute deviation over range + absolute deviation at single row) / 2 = 0.0187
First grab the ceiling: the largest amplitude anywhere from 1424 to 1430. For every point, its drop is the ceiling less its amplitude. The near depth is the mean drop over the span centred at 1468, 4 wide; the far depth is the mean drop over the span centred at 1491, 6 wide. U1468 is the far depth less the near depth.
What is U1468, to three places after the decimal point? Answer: -0.043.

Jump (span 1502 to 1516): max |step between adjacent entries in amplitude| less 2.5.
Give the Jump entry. -2.44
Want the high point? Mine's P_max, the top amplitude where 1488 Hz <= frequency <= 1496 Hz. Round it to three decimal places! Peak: 2.629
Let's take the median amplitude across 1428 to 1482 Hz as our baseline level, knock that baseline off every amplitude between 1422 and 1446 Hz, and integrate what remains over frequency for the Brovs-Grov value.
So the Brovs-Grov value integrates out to 0.18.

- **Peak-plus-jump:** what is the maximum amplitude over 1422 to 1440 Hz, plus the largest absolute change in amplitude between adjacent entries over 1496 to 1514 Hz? 2.69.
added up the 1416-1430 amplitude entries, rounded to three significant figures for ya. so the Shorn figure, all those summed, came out 18.5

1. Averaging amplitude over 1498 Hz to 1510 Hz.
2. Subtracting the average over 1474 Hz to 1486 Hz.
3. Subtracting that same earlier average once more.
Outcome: -2.64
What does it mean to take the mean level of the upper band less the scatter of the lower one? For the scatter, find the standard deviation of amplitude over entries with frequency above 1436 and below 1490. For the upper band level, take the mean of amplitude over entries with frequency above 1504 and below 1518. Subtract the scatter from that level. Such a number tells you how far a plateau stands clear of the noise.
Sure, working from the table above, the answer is 2.590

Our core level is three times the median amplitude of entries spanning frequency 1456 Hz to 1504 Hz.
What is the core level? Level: 7.84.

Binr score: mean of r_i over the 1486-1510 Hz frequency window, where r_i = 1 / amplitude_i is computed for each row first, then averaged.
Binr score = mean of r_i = 0.383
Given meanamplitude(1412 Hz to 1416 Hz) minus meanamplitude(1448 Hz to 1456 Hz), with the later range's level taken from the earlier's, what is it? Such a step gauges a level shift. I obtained 0.02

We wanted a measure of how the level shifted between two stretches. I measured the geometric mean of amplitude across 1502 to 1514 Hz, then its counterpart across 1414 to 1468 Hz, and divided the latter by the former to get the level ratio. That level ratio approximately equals 1.00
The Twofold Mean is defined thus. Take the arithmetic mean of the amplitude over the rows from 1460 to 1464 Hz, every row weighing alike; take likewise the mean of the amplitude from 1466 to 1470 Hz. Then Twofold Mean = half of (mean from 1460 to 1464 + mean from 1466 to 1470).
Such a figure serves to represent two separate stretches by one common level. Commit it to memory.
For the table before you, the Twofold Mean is 2.584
